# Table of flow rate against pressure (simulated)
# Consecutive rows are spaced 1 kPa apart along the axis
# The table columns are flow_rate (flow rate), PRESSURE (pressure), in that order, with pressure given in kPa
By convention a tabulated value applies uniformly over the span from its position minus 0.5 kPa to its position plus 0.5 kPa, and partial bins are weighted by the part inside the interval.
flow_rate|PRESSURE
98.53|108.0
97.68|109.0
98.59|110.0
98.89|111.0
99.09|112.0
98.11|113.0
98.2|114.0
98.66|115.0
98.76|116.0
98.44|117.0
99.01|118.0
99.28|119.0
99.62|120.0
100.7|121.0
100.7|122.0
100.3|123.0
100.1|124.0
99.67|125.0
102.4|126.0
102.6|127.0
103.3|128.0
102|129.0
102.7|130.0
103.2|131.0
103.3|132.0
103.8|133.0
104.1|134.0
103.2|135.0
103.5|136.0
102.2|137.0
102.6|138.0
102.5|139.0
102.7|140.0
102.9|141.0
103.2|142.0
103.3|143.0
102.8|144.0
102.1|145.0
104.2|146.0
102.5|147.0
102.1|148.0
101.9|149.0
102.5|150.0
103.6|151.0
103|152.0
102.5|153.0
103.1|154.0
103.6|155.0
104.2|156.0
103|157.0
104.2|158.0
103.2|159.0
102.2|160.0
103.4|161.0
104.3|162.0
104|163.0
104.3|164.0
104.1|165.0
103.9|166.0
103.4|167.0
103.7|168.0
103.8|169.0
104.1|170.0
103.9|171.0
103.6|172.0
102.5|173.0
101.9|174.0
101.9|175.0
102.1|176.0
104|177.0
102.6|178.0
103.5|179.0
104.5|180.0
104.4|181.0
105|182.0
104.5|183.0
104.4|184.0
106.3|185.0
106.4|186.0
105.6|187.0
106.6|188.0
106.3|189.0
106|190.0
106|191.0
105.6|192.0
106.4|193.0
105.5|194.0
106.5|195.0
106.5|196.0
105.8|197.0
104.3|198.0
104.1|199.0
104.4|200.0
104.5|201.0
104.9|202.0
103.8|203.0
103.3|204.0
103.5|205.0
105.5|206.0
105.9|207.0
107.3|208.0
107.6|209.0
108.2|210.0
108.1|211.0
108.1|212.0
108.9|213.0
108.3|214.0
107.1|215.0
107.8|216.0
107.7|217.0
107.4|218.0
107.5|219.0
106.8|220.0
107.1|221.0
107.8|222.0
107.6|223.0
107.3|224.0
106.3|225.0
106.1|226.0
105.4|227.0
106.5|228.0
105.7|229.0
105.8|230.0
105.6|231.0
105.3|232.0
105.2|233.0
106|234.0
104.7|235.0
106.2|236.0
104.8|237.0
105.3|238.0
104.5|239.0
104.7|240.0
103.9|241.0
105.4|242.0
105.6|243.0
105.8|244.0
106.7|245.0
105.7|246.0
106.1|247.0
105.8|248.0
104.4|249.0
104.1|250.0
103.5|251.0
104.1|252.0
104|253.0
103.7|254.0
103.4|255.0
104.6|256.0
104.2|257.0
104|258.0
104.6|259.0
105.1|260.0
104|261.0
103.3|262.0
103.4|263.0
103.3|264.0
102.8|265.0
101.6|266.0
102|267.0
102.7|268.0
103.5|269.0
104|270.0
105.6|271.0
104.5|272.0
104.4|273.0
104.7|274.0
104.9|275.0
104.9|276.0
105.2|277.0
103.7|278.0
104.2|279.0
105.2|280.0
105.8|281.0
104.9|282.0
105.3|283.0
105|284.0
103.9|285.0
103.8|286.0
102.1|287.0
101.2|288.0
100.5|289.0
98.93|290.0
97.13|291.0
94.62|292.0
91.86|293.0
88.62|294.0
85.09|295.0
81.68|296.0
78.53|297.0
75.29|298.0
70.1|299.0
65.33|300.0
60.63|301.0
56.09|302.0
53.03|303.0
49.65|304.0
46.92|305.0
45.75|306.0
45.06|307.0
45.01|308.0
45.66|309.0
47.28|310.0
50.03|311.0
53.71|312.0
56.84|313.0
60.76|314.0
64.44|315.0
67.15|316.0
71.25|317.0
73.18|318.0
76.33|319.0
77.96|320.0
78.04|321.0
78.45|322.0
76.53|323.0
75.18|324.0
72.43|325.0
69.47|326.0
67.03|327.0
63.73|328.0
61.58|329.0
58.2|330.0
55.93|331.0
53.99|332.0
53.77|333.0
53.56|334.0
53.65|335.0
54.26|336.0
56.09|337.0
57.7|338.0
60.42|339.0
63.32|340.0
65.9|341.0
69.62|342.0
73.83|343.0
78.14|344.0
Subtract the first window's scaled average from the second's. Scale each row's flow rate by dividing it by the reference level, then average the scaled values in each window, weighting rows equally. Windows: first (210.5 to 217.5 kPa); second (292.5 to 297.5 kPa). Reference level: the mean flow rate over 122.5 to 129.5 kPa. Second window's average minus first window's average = -0.23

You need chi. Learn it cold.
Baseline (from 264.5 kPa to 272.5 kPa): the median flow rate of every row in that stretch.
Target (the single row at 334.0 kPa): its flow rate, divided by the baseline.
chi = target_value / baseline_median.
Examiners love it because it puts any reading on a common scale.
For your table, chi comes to 0.52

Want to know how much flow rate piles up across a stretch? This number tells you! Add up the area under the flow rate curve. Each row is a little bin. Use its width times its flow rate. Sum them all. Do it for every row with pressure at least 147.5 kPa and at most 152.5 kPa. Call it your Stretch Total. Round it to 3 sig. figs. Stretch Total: 513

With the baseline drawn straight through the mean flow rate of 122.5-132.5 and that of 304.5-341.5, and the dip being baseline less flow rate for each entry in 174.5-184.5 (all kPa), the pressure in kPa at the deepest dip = 175.0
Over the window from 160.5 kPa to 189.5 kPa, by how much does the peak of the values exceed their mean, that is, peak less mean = 2.5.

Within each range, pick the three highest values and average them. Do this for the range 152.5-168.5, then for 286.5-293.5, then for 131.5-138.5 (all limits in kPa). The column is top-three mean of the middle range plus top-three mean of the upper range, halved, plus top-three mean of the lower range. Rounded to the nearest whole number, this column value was 207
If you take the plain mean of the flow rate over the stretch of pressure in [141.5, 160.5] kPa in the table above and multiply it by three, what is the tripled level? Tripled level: 309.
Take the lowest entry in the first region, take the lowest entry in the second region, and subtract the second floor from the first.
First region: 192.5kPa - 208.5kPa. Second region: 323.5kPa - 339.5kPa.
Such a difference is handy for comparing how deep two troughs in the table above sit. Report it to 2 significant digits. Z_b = 50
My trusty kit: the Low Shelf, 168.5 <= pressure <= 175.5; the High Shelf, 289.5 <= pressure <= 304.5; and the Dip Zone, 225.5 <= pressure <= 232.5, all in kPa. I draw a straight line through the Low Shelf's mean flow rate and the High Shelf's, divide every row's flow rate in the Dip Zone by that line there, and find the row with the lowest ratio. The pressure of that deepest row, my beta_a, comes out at 227.0 kPa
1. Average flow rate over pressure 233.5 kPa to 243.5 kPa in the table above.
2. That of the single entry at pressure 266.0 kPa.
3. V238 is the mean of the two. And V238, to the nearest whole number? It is 103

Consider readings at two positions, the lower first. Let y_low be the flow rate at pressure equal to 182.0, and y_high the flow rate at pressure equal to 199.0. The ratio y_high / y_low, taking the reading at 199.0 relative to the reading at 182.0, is 0.99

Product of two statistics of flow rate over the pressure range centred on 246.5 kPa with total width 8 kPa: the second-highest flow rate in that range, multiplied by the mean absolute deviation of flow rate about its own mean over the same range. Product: 68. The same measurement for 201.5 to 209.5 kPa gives 145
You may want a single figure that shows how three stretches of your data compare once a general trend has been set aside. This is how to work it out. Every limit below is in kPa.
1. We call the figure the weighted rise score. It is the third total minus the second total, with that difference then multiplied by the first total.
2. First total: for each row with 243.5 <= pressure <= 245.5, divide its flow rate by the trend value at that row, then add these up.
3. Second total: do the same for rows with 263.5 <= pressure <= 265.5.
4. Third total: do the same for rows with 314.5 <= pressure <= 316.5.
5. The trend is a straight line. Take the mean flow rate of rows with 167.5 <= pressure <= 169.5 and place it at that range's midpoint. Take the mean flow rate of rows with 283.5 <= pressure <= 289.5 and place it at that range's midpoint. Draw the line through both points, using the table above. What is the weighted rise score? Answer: -1.5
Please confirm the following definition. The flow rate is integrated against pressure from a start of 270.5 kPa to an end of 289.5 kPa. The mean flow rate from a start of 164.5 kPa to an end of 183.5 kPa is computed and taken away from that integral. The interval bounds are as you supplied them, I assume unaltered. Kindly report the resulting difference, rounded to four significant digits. 1876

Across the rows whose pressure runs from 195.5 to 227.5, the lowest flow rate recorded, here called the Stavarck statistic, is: 103.3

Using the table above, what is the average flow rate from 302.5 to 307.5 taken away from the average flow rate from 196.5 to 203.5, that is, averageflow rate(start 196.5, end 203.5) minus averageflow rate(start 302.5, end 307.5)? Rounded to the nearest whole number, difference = 56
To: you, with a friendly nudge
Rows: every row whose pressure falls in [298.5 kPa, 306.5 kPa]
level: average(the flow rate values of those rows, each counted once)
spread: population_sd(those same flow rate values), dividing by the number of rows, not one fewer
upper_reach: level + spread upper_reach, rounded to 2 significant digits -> 64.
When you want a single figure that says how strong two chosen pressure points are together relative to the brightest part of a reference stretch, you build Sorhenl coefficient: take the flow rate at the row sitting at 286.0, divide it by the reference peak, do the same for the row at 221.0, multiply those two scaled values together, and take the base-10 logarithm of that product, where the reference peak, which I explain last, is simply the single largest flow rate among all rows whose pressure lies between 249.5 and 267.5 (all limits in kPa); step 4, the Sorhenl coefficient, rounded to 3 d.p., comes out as 0.003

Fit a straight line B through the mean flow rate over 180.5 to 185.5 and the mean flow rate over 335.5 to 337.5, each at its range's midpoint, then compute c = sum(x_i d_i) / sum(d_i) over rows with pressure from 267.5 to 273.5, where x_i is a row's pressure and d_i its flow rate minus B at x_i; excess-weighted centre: 270.6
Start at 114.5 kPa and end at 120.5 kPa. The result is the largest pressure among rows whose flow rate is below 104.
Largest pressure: 120.0 kPa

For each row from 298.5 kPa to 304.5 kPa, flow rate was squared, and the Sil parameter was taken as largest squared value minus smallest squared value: 2449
